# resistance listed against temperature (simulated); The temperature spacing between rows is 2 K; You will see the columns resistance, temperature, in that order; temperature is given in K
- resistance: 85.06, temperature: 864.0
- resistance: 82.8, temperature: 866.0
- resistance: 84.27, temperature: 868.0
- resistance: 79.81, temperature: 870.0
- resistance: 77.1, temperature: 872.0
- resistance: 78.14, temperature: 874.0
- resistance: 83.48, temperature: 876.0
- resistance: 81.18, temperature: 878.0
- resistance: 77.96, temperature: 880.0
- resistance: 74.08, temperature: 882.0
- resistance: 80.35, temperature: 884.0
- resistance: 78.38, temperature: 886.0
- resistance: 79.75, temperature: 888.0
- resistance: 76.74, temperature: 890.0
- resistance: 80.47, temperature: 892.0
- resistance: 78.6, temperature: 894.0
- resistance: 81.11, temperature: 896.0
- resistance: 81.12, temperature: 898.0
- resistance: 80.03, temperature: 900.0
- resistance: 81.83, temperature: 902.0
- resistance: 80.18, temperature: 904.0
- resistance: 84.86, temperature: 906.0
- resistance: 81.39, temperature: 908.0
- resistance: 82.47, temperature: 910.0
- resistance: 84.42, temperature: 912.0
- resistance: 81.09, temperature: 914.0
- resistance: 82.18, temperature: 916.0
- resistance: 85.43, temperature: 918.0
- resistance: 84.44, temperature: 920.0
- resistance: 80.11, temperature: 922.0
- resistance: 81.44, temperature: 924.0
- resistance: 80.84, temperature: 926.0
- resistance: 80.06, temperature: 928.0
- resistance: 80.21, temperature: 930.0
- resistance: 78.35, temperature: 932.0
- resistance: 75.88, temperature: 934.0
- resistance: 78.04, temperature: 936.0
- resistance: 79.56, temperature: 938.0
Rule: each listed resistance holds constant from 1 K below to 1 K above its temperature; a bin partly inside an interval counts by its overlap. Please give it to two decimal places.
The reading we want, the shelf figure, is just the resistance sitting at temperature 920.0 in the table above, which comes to 84.44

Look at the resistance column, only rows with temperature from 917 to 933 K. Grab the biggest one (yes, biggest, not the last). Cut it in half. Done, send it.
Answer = 42.7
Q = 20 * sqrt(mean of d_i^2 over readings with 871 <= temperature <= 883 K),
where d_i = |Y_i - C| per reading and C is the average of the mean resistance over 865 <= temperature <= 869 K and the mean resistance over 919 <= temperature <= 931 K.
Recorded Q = 95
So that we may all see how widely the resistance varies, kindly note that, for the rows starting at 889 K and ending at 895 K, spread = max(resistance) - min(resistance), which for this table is 3.7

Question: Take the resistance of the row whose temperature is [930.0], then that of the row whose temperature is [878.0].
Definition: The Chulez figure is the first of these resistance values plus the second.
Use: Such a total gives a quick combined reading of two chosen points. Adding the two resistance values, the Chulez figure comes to 161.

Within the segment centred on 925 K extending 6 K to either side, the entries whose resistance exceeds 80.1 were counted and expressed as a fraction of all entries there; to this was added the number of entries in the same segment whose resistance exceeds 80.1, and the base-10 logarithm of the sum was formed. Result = 0.77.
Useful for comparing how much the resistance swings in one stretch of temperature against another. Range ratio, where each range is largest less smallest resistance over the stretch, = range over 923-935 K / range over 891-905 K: 1.7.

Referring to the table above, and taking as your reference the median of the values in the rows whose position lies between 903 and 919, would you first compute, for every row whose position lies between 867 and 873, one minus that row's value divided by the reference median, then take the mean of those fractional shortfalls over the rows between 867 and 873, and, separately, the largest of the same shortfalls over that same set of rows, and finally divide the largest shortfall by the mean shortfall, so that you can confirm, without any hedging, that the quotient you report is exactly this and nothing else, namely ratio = 2.7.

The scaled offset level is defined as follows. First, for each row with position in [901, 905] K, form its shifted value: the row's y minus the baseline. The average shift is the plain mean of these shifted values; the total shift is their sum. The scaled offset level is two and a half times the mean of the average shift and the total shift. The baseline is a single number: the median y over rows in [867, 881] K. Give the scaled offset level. 4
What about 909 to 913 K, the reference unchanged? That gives 14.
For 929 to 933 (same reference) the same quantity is -2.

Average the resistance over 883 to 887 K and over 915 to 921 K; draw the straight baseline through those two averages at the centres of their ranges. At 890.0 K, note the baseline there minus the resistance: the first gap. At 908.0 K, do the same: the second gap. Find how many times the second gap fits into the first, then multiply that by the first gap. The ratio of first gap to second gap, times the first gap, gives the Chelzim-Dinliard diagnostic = 9.1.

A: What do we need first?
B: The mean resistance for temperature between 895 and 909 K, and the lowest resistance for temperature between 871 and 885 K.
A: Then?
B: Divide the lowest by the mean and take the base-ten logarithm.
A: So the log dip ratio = -0.041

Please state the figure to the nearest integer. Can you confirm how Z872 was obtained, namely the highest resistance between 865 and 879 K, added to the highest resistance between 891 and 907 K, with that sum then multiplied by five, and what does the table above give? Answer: 846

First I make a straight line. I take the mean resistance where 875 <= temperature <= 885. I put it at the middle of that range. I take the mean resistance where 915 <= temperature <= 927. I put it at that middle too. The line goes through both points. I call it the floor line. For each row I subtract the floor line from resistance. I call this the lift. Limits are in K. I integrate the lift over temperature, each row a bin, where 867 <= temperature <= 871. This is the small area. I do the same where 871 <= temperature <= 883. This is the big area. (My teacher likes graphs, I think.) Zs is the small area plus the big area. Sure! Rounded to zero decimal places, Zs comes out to 7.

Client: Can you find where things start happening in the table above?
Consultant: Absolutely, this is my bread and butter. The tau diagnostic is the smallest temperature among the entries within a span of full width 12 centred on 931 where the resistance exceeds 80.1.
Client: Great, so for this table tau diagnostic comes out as 926.0 K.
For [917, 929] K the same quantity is 918.0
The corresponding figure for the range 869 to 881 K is 876.0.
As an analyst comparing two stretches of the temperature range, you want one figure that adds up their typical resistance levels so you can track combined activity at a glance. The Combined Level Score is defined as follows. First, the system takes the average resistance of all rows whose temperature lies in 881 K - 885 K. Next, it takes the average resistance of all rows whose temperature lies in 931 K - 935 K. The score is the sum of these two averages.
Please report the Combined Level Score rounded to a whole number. 154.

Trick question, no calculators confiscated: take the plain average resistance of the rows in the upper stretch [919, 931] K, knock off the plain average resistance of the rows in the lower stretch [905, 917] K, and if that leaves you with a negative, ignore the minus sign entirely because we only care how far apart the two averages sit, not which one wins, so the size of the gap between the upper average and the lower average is 1.6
